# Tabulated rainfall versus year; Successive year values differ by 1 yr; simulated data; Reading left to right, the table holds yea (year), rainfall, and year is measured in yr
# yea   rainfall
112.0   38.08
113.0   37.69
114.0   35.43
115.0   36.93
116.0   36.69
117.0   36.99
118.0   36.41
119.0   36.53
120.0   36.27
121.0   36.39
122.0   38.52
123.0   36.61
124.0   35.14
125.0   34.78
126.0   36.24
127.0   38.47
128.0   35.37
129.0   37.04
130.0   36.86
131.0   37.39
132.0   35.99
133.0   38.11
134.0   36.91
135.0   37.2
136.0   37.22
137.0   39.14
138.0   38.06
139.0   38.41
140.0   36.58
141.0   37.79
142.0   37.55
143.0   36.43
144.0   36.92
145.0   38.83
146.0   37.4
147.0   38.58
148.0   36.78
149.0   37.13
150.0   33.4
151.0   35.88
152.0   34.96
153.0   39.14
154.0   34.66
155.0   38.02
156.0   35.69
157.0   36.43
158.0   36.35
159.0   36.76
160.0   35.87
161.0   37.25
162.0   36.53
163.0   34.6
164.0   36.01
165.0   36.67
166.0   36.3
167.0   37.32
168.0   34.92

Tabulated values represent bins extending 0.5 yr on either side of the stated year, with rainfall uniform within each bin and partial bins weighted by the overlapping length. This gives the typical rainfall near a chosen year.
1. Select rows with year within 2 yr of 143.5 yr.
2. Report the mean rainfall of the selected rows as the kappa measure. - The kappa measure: 37.4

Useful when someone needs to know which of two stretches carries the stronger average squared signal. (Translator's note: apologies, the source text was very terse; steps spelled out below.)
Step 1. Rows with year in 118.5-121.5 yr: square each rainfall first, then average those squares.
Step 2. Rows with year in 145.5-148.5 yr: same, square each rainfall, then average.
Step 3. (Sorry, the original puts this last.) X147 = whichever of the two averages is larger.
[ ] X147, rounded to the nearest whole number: 1413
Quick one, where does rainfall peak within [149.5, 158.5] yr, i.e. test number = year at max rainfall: 153.0 yr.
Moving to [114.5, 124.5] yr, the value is 122.0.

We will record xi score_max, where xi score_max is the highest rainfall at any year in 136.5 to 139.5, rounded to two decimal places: 39.14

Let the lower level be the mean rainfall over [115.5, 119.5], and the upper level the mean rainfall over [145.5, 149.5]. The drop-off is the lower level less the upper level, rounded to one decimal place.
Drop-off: -0.8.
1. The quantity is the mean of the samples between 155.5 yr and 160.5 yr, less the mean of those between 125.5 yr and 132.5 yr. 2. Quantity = -0.5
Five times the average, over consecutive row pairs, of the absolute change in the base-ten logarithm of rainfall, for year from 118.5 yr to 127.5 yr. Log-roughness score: 0.073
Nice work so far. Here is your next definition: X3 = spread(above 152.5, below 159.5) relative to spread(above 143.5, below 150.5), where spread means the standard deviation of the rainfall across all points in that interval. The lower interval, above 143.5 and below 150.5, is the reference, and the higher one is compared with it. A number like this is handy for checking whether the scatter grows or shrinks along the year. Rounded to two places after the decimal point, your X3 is 0.83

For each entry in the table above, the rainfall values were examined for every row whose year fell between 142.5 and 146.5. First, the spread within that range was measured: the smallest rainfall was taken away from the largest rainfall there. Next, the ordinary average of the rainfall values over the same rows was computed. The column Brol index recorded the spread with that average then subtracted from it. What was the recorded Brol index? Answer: -35.0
